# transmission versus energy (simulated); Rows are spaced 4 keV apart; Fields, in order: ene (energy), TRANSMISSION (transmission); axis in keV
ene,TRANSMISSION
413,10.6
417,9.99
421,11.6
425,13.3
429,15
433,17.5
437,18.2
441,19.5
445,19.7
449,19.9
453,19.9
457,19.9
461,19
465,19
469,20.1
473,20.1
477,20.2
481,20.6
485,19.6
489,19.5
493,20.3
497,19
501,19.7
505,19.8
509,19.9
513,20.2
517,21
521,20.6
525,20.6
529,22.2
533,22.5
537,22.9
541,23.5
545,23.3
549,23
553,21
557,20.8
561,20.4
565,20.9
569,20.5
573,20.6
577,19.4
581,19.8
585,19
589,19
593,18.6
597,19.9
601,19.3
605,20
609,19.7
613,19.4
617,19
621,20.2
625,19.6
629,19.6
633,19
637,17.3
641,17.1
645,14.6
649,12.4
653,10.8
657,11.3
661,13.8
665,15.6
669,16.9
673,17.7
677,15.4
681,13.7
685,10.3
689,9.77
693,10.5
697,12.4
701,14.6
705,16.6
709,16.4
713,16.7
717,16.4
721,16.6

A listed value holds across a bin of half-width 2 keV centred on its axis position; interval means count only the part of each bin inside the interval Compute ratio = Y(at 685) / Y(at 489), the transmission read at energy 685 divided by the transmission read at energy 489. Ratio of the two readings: 0.53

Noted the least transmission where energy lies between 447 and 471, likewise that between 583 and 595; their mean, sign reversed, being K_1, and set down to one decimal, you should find -18.8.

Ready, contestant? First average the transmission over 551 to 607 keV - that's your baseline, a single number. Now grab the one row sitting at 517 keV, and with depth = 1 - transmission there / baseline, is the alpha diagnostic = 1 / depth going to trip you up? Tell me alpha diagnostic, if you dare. -19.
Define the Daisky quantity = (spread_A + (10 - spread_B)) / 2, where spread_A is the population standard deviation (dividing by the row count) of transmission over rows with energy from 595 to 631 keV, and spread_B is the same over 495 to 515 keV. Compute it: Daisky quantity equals 5.0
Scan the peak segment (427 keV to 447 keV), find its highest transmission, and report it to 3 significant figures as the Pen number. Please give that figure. 19.7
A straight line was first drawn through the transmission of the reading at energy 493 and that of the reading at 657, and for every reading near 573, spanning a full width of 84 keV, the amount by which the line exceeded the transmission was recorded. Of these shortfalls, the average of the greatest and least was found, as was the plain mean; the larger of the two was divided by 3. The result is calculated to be -1.58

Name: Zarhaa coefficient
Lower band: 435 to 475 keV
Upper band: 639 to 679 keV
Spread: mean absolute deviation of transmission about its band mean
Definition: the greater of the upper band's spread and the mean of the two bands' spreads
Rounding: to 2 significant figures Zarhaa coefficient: 2.0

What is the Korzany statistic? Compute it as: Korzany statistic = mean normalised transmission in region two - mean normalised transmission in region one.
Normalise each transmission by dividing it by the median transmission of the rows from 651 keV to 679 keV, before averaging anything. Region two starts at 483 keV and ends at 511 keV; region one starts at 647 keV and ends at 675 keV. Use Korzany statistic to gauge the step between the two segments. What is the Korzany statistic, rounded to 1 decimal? 0.4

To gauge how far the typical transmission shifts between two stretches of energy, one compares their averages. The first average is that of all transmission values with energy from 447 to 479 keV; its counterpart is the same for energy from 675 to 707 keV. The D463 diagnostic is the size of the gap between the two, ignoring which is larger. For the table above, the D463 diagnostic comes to 6.9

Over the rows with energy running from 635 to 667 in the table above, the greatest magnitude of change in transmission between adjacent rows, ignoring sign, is 2.5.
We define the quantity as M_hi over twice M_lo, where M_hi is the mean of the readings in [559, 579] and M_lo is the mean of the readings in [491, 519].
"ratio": 0.51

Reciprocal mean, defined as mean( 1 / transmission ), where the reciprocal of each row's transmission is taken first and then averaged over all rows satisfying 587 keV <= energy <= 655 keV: 0.0574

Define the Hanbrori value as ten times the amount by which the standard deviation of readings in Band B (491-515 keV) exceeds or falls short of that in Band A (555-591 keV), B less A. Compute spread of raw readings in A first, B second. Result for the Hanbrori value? -3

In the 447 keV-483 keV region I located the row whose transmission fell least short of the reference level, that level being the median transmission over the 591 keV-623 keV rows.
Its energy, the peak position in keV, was 481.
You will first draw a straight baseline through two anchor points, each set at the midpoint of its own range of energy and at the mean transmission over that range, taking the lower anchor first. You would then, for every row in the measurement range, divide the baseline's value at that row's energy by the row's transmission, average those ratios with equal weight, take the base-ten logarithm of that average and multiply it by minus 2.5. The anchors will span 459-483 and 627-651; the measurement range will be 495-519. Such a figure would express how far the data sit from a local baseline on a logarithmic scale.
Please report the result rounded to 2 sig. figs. 0.042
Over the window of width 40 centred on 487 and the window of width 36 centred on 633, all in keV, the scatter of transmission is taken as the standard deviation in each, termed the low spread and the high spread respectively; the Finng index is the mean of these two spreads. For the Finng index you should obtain 1.5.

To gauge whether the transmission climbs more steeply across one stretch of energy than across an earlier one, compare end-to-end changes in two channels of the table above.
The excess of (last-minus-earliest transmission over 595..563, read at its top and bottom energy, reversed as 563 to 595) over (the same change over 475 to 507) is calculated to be -1.9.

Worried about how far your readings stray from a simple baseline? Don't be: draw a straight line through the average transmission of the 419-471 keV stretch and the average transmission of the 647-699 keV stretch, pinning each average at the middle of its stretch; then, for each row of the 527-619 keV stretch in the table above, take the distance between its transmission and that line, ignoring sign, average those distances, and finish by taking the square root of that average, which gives 2.33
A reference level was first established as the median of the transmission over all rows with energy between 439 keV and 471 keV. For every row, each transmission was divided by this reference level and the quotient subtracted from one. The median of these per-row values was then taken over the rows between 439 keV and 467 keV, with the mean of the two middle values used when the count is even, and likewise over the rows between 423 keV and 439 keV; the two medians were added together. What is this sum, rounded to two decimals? 0.18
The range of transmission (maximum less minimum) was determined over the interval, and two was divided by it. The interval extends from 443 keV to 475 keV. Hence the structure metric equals 1.8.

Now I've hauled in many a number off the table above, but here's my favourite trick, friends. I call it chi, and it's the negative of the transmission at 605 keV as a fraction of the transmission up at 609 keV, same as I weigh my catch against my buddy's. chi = -1.02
